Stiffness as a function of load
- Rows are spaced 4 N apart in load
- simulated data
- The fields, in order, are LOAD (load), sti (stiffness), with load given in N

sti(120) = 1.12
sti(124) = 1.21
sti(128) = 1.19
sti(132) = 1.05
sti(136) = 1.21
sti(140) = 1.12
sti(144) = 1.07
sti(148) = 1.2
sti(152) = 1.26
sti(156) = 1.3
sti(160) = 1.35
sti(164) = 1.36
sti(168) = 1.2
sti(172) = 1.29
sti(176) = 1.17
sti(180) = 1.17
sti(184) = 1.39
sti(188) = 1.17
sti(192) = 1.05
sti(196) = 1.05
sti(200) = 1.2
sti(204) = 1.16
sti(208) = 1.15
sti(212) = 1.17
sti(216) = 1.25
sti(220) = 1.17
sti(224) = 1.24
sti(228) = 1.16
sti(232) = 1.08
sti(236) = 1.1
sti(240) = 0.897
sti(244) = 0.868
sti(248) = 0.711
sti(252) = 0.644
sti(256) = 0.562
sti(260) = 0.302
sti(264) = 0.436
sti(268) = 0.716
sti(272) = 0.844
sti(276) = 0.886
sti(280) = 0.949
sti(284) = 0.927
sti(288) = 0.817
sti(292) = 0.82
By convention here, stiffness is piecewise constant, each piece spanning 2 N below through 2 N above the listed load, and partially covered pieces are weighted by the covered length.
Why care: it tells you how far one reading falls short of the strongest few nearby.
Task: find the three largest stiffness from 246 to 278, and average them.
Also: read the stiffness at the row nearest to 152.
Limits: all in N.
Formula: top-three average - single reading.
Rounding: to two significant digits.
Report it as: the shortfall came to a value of -0.44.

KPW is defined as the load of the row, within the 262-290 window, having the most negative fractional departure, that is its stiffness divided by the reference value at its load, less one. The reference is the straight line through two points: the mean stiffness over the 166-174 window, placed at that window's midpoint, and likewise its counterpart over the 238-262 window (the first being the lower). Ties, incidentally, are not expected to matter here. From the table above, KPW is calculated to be 264 N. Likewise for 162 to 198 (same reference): 168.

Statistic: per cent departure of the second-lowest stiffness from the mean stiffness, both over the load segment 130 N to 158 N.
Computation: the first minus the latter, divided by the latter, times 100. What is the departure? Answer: -8.8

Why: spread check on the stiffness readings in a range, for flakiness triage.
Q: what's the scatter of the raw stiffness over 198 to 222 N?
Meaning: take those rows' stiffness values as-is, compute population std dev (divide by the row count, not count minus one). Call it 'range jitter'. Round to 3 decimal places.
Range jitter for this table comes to 0.033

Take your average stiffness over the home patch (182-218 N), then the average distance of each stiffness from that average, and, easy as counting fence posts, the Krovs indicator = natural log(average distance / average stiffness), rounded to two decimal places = -2.84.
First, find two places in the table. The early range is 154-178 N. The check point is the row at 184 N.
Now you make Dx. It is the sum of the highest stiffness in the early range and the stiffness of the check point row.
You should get 2.75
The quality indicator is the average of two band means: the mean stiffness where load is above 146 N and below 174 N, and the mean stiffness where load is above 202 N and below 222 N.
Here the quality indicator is 1.2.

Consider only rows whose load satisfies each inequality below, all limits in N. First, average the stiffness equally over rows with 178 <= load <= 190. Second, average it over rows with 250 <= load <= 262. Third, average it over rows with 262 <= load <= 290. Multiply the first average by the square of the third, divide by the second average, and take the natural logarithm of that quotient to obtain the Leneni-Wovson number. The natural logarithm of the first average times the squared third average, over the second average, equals 0.45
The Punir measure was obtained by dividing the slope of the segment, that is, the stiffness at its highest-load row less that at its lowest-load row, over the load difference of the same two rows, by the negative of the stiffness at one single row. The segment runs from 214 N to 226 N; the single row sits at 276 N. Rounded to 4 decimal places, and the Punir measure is 0.0014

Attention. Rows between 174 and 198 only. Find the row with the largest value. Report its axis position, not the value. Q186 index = 184 N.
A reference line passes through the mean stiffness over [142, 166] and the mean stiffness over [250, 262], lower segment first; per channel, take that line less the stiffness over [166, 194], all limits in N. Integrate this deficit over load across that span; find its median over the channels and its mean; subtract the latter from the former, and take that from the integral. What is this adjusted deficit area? -4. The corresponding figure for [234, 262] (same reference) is -5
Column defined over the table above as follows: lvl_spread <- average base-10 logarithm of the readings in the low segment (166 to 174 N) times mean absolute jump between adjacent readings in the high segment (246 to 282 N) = 0.0125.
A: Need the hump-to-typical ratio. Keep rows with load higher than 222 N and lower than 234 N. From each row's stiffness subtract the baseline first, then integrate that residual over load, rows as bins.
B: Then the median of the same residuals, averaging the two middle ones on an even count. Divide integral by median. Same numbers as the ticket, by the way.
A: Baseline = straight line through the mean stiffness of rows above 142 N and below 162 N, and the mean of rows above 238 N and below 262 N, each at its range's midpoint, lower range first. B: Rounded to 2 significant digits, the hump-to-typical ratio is 12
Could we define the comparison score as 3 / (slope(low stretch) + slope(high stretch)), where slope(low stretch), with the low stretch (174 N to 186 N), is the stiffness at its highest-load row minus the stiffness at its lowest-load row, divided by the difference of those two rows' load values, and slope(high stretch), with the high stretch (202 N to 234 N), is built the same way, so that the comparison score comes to 122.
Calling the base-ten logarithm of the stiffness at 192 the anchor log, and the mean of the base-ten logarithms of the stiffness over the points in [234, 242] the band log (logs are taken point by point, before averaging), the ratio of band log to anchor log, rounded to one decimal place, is -0.1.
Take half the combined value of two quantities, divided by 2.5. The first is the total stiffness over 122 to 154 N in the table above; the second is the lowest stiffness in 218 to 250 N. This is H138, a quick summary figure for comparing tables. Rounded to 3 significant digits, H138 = 2.00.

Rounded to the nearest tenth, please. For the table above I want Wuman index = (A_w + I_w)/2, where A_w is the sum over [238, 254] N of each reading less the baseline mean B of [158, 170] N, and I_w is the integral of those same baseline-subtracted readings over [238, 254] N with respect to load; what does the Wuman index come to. -5.2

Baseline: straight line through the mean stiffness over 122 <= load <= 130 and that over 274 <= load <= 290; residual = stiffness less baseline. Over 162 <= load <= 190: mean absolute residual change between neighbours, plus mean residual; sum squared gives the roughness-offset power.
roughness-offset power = 0.080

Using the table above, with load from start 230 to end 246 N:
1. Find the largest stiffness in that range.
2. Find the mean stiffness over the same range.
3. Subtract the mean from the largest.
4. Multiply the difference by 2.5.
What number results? 0.28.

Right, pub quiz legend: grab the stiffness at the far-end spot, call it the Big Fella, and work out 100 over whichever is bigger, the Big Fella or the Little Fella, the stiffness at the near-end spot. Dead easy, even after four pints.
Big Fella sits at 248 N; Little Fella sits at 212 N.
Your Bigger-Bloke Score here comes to 85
